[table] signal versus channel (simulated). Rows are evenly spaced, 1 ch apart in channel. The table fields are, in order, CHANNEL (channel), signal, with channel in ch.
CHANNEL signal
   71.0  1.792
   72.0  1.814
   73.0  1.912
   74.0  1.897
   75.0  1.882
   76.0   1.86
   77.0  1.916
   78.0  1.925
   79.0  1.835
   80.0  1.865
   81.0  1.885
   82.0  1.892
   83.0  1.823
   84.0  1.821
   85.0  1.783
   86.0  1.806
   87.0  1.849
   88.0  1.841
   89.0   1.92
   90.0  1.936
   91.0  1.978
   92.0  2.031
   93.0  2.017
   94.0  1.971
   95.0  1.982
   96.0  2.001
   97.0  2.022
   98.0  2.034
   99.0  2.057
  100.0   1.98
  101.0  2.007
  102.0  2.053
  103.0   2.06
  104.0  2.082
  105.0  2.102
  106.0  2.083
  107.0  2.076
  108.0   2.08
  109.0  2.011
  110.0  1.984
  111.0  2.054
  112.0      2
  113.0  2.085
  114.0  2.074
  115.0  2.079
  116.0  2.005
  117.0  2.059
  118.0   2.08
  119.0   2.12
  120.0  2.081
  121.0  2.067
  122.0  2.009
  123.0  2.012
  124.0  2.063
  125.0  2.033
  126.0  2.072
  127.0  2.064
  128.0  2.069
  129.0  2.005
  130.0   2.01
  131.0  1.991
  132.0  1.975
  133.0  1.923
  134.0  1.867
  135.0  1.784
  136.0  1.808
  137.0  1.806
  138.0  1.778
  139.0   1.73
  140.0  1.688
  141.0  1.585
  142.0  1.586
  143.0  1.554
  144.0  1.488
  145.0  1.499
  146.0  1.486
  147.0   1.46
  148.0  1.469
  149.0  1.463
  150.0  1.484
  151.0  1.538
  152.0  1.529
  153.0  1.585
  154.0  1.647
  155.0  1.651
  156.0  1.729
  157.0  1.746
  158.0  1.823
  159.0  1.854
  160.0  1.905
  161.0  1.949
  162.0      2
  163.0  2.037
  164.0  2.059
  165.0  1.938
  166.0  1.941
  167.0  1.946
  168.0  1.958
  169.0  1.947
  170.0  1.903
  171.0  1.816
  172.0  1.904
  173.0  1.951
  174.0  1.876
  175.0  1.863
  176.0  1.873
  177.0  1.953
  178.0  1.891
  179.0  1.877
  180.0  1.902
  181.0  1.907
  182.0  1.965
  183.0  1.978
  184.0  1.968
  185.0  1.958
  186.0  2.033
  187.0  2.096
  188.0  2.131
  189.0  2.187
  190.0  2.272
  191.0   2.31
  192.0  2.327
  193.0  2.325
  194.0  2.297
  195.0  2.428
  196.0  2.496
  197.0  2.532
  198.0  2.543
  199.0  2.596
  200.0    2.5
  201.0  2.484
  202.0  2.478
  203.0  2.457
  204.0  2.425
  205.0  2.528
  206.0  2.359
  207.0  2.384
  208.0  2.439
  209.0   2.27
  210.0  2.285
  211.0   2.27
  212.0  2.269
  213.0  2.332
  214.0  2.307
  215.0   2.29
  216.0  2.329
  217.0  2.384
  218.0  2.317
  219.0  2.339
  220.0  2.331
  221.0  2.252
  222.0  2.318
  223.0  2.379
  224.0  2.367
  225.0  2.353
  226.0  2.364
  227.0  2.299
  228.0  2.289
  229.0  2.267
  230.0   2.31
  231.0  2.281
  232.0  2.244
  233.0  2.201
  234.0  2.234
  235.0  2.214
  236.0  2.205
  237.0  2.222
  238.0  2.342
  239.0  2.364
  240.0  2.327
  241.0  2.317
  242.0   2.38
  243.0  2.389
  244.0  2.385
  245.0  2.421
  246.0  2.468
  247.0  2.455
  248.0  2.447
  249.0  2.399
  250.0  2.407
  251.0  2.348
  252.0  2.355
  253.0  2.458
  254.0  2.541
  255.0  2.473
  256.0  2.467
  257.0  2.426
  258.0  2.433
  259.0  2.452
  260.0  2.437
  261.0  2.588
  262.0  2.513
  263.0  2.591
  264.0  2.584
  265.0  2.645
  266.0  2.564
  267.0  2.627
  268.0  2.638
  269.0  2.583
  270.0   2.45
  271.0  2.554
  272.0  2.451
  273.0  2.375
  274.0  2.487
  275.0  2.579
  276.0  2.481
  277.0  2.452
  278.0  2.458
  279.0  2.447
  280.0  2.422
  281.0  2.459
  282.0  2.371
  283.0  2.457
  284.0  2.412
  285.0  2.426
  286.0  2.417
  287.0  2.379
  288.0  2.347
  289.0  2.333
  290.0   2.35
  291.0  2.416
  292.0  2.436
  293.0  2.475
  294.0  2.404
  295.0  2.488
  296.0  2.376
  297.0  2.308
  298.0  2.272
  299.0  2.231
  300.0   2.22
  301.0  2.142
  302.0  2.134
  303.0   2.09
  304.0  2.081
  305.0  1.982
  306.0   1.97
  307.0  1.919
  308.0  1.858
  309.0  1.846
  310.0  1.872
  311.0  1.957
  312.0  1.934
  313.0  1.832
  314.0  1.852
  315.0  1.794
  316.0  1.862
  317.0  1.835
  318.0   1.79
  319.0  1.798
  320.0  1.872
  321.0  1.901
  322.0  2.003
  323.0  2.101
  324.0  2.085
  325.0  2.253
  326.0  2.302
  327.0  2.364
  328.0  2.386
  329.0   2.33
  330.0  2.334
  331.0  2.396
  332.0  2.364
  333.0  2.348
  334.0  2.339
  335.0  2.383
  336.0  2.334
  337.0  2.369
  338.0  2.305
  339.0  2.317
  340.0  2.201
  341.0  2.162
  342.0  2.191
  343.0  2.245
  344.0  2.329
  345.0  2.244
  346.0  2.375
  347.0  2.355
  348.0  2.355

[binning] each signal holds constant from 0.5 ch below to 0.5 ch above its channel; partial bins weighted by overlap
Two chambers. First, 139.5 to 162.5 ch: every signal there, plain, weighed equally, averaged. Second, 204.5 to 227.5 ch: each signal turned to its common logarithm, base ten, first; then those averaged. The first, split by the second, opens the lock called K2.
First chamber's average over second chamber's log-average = 4.4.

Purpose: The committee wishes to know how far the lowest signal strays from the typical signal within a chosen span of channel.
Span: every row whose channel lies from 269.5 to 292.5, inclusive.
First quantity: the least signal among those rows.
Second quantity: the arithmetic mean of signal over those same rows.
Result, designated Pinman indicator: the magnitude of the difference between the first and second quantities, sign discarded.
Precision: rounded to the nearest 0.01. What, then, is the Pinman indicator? 0.10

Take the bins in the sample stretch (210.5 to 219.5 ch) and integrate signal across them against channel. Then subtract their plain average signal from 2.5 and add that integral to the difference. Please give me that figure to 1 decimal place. 21.0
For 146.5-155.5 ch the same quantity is 14.8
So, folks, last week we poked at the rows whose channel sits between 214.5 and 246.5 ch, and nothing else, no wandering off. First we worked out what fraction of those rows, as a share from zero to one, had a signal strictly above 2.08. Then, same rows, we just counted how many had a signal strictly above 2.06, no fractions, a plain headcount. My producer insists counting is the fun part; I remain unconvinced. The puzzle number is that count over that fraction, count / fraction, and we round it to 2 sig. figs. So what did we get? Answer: 32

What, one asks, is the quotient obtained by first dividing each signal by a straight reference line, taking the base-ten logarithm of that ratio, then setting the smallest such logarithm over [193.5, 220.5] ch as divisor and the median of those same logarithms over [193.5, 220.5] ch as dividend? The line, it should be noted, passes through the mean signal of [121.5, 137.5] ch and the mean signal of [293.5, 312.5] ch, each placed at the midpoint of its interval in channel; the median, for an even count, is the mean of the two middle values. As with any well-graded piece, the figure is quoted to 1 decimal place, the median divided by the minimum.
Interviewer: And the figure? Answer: 1.4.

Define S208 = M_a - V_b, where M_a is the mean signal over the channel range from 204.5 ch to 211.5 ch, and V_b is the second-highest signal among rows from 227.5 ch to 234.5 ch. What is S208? 0.1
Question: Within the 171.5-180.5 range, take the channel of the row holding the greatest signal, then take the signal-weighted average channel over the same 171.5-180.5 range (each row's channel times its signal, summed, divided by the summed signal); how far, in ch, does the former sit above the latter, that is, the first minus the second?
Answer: 1.0 ch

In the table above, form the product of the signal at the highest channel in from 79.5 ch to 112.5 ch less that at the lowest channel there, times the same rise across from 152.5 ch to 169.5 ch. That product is 0.049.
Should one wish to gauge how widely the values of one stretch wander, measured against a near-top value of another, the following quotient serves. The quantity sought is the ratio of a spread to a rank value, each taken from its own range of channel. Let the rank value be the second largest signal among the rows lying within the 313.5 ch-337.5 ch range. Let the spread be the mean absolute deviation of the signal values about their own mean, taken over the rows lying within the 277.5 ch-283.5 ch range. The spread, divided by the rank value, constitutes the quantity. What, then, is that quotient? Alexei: 0.011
